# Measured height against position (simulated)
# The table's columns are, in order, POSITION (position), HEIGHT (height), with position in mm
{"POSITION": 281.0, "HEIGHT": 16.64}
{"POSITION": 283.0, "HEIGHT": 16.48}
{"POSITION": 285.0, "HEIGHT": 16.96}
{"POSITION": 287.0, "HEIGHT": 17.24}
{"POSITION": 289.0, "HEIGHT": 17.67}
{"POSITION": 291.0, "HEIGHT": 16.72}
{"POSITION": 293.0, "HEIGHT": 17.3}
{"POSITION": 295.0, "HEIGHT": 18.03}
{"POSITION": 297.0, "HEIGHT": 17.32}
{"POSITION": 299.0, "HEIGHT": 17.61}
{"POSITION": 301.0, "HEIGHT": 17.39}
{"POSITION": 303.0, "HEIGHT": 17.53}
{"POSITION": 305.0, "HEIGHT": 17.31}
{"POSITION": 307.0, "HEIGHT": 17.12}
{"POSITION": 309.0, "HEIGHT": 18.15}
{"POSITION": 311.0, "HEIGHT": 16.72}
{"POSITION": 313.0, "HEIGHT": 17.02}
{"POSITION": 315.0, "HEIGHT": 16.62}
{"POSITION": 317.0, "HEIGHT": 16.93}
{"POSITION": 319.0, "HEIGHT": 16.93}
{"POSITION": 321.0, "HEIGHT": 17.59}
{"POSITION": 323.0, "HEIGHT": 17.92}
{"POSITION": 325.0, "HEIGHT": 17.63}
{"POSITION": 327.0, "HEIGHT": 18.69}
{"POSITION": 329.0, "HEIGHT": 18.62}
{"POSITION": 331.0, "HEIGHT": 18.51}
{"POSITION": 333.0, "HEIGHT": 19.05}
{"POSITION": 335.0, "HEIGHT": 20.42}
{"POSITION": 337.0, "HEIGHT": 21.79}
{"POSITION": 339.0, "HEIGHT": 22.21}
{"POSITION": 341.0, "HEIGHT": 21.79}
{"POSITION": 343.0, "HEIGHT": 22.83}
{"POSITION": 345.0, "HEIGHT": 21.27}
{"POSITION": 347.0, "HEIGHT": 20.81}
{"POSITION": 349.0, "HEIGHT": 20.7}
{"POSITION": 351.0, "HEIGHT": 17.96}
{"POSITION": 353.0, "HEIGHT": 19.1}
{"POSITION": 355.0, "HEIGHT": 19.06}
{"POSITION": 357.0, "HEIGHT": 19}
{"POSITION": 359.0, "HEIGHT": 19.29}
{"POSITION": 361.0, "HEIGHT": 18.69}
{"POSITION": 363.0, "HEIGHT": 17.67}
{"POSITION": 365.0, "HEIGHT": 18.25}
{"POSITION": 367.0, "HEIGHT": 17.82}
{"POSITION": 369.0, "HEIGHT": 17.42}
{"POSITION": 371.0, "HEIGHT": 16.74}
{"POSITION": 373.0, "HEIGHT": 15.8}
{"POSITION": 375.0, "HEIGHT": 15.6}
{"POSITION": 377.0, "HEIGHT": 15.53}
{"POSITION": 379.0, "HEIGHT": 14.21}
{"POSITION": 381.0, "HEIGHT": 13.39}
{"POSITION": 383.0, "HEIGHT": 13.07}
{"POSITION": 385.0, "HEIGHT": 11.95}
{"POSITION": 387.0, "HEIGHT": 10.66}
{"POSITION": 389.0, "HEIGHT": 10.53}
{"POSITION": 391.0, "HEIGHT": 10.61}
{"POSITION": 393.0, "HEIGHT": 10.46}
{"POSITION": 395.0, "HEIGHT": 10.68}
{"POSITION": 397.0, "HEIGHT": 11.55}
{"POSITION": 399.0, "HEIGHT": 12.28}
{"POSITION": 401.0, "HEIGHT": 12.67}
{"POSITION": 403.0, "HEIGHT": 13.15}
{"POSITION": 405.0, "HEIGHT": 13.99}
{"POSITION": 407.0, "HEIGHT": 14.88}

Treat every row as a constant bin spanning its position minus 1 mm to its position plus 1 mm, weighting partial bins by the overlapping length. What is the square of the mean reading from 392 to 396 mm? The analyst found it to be 112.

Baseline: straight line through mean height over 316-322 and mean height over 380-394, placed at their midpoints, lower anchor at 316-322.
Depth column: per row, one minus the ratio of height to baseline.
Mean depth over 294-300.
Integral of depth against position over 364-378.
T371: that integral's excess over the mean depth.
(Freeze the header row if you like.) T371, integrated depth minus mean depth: -4.3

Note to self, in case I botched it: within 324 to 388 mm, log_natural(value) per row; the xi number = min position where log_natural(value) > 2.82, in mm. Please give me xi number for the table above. 325.0 mm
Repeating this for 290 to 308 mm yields 293.0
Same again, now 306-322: 307.0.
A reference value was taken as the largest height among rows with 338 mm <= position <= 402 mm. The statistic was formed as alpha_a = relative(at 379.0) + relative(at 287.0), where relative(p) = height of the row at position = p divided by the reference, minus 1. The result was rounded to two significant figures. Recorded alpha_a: -0.62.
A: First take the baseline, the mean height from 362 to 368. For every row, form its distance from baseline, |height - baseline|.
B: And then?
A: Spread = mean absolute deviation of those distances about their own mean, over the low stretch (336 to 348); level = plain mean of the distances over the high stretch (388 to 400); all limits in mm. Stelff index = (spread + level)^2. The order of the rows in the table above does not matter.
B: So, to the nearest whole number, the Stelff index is 55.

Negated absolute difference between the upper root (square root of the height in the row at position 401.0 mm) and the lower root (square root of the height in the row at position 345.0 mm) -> -1.1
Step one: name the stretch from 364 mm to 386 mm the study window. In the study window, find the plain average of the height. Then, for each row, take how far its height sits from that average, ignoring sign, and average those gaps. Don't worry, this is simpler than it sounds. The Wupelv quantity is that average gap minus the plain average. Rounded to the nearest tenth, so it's -13.8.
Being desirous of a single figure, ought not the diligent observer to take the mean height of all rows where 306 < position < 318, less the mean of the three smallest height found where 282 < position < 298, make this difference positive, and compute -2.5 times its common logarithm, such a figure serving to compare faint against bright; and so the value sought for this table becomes 1.1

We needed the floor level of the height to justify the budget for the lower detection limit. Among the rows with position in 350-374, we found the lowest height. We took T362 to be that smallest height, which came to 15.8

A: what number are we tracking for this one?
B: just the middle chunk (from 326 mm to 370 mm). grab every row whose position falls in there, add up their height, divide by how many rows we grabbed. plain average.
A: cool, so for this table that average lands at 19.6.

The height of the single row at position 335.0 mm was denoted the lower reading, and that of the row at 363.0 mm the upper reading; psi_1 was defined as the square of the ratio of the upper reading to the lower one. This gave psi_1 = 0.75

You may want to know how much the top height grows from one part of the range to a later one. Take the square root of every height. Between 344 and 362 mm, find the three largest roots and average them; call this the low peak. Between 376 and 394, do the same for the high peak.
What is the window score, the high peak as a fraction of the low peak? 0.83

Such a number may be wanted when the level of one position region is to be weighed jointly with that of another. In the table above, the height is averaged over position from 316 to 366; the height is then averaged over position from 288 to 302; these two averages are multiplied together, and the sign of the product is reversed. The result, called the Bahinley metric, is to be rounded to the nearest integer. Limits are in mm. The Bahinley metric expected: -337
